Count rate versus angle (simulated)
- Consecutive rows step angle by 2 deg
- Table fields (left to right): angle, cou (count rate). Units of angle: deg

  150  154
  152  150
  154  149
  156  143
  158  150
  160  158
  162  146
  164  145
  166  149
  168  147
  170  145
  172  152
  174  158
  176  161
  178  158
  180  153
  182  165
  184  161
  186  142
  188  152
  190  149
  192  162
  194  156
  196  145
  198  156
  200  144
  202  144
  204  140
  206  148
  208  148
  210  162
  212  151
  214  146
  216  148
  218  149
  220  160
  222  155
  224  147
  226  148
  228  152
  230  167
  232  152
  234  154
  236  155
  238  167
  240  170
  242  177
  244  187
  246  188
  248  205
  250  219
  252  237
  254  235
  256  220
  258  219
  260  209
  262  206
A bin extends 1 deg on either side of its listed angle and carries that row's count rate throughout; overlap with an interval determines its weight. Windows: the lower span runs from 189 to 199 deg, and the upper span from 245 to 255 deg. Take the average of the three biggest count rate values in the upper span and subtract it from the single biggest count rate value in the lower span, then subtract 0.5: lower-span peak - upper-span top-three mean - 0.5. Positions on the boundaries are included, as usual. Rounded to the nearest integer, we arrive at -69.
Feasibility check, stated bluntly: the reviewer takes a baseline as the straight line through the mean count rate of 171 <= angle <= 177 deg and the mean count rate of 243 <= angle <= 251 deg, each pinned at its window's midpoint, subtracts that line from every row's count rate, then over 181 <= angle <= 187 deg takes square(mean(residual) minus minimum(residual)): 230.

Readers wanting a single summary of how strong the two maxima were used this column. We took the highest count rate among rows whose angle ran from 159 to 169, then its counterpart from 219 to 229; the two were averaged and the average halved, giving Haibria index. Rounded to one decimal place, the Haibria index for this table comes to 79.5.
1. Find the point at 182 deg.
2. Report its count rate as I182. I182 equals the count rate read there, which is 165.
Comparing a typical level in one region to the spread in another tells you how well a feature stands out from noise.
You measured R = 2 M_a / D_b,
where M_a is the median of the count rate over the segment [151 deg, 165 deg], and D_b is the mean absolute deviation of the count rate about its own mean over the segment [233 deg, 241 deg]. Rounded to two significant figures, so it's 43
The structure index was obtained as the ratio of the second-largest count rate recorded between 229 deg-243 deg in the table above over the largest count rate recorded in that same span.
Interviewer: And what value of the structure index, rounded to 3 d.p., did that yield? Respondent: 0.960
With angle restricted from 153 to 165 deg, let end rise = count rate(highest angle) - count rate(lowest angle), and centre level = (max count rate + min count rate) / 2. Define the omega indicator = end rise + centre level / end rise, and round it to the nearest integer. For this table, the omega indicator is -42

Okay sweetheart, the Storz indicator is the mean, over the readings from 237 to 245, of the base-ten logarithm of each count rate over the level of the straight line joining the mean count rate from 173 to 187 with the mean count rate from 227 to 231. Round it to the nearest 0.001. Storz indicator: 0.039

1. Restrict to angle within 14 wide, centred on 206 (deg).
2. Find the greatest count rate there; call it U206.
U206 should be 162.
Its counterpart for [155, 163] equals 158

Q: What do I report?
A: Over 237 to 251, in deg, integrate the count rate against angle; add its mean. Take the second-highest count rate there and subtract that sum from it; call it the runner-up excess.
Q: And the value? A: -2609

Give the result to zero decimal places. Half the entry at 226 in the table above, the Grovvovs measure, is 74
